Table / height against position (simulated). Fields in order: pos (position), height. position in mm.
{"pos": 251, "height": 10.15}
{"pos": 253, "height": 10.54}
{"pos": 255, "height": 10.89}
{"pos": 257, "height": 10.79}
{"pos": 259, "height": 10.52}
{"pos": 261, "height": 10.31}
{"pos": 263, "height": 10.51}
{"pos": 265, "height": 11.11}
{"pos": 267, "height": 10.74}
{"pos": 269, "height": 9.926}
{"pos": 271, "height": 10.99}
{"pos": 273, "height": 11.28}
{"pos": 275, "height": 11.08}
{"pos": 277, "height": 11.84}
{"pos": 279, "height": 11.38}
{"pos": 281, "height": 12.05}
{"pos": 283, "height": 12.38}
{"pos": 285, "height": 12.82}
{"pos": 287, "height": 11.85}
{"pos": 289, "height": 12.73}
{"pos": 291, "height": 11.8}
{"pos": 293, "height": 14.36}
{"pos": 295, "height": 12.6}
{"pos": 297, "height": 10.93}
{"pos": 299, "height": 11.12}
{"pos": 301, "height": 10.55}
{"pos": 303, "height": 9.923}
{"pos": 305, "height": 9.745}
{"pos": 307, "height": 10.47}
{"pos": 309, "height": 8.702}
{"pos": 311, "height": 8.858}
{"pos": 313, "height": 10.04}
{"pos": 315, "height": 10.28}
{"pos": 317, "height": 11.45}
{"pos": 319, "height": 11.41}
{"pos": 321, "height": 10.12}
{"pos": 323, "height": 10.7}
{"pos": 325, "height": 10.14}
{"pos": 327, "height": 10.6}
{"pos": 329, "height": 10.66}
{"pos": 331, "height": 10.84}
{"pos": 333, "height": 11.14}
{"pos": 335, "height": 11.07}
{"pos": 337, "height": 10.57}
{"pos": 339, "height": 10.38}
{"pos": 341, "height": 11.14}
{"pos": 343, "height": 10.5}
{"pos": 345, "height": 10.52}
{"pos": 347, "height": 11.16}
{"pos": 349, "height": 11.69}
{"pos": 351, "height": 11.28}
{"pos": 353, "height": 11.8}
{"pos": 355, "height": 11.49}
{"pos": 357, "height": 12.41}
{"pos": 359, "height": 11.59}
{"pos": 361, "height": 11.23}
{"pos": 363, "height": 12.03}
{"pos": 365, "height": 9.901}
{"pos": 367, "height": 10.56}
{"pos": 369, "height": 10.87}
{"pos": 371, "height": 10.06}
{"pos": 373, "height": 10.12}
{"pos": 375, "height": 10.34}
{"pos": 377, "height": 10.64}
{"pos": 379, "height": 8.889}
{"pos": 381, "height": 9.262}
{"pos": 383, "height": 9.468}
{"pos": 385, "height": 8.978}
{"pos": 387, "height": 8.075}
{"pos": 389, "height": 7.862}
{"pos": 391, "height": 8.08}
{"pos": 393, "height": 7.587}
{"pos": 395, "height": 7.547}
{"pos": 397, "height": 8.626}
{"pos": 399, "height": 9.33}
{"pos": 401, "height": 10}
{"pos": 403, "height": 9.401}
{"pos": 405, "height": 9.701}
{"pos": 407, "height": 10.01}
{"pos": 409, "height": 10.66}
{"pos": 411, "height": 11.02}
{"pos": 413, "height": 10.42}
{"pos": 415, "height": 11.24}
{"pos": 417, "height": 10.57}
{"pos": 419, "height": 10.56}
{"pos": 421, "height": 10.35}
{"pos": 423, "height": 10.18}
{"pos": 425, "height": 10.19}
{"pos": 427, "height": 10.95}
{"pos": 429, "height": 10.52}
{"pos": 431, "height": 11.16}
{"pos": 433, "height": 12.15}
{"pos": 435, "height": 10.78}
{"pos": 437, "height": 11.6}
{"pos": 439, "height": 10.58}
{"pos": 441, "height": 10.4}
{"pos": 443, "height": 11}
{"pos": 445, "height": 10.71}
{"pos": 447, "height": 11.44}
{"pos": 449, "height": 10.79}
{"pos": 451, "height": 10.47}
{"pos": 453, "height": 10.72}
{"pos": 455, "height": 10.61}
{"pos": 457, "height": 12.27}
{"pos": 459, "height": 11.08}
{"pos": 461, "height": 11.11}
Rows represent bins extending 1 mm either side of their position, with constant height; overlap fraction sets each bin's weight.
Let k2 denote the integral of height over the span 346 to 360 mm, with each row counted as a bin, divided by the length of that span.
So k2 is 11.6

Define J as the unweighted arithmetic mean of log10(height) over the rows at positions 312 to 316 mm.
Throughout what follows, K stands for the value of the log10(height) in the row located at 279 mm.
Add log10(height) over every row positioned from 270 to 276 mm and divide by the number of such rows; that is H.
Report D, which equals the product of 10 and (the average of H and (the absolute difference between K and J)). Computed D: 5.48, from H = 1.05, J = 1.01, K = 1.06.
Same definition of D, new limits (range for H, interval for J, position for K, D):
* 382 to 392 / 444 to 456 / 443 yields 4.68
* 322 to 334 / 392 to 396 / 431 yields 5.99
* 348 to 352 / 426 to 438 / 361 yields 5.31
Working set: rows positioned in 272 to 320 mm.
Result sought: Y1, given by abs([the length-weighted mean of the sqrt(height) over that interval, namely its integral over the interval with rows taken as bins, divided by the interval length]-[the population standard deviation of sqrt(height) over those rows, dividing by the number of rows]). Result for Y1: 3.16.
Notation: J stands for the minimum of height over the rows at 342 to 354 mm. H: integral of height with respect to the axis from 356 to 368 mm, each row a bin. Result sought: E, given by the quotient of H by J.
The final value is 12.9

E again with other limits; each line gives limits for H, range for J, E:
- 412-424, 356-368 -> 12.8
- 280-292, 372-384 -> 16.6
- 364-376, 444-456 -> 11.8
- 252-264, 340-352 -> 12.1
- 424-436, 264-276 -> 13.2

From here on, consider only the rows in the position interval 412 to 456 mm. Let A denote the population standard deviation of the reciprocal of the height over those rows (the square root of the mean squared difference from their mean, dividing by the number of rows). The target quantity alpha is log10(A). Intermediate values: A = 0.0039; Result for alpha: -2.41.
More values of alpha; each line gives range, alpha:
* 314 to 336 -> -2.41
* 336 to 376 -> -2.25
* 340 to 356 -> -2.43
